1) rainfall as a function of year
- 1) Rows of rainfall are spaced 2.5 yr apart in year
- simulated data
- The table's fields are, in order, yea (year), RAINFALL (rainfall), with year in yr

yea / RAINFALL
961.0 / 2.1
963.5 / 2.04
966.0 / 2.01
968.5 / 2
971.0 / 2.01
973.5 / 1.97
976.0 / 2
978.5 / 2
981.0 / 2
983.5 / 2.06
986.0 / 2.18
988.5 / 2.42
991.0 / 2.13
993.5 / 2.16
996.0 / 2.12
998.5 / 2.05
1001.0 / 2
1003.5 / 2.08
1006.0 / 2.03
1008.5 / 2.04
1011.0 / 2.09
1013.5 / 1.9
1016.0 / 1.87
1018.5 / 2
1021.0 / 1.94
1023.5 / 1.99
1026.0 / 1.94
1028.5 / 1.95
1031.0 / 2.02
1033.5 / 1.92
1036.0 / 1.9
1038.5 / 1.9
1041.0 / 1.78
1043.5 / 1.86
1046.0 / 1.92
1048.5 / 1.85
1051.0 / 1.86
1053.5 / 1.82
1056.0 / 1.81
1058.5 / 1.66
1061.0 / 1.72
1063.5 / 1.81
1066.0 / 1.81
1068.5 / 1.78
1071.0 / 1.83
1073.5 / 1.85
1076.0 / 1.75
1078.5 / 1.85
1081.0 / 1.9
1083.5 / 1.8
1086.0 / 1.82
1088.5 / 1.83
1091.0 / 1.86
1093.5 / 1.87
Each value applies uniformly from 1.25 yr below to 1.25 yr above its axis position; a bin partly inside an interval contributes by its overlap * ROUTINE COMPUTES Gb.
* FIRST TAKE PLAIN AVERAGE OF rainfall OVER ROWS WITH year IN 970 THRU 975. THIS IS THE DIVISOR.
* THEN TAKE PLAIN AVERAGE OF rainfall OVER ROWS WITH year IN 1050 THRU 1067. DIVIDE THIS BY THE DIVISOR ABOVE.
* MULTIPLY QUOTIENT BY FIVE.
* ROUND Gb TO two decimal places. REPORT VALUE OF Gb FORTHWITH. 4.48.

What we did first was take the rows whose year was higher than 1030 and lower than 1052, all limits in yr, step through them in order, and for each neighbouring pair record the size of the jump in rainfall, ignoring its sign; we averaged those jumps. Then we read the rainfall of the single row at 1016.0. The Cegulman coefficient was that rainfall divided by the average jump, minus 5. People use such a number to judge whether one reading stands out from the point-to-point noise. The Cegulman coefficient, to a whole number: 28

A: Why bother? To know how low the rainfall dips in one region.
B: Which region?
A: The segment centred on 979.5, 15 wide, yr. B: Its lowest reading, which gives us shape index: 1.97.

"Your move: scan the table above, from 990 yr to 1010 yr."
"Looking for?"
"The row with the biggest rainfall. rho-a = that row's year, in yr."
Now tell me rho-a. 993.5 yr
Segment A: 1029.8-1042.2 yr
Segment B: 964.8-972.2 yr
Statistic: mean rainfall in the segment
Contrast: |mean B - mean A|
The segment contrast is 0.10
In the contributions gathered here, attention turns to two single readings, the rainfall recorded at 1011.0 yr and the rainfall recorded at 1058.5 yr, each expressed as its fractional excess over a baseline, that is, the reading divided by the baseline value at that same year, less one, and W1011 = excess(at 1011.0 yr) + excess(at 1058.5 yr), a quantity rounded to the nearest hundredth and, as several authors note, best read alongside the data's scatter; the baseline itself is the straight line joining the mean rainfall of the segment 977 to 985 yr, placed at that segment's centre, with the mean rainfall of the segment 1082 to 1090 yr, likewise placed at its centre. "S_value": -0.05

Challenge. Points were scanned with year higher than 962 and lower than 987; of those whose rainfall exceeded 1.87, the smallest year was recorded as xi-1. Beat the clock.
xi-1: 963.5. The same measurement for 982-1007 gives 983.5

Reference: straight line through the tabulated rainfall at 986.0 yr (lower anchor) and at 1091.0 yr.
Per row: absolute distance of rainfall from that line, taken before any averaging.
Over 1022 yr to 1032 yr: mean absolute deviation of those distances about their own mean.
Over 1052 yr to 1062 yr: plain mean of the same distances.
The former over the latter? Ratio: 0.14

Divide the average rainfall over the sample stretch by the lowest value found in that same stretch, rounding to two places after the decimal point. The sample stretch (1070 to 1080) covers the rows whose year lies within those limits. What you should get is 1.04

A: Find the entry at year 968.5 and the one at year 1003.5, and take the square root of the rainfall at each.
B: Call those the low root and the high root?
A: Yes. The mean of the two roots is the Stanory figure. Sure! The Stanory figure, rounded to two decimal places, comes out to 1.43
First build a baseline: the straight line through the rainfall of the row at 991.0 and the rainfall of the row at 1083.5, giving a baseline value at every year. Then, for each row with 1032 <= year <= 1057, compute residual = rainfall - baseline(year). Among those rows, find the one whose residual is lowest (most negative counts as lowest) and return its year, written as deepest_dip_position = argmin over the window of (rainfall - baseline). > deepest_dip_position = 1041.0 yr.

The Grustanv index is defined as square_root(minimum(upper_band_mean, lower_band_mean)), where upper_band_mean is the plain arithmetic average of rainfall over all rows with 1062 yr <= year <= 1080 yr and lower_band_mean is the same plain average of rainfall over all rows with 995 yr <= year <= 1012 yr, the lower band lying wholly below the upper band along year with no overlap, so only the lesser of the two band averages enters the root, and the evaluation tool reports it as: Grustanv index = 1.346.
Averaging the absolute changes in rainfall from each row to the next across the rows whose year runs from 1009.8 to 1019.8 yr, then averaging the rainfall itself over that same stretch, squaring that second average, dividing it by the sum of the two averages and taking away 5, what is -3.15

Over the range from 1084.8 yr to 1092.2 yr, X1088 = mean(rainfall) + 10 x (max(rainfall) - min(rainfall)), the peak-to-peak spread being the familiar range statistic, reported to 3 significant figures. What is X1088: 2.24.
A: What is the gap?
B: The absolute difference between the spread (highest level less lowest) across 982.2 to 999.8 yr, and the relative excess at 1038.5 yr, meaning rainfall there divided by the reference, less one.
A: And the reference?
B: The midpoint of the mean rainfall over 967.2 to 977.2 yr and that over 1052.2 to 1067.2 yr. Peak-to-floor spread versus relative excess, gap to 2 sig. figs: 0.36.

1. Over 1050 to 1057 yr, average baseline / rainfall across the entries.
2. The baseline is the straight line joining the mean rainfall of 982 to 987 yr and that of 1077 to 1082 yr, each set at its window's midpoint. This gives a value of 1.06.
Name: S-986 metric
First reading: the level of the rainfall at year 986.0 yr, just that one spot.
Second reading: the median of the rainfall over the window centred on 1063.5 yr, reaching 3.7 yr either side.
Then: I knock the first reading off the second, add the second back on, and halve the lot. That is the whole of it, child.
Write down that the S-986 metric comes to 0.72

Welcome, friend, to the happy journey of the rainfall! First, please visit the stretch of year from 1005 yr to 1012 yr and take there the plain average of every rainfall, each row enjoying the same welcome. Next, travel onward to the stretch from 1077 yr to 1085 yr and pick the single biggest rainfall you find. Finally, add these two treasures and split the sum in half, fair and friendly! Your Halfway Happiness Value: 1.98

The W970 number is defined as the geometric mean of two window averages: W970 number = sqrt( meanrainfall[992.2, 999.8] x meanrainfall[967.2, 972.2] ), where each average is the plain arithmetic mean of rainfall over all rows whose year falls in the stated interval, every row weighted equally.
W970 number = 2.06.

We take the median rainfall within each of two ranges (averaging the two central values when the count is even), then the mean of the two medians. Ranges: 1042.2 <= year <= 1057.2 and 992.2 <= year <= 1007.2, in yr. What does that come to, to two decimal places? 1.96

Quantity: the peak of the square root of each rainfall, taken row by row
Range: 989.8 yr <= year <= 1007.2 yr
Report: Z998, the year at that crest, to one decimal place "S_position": 993.5 yr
